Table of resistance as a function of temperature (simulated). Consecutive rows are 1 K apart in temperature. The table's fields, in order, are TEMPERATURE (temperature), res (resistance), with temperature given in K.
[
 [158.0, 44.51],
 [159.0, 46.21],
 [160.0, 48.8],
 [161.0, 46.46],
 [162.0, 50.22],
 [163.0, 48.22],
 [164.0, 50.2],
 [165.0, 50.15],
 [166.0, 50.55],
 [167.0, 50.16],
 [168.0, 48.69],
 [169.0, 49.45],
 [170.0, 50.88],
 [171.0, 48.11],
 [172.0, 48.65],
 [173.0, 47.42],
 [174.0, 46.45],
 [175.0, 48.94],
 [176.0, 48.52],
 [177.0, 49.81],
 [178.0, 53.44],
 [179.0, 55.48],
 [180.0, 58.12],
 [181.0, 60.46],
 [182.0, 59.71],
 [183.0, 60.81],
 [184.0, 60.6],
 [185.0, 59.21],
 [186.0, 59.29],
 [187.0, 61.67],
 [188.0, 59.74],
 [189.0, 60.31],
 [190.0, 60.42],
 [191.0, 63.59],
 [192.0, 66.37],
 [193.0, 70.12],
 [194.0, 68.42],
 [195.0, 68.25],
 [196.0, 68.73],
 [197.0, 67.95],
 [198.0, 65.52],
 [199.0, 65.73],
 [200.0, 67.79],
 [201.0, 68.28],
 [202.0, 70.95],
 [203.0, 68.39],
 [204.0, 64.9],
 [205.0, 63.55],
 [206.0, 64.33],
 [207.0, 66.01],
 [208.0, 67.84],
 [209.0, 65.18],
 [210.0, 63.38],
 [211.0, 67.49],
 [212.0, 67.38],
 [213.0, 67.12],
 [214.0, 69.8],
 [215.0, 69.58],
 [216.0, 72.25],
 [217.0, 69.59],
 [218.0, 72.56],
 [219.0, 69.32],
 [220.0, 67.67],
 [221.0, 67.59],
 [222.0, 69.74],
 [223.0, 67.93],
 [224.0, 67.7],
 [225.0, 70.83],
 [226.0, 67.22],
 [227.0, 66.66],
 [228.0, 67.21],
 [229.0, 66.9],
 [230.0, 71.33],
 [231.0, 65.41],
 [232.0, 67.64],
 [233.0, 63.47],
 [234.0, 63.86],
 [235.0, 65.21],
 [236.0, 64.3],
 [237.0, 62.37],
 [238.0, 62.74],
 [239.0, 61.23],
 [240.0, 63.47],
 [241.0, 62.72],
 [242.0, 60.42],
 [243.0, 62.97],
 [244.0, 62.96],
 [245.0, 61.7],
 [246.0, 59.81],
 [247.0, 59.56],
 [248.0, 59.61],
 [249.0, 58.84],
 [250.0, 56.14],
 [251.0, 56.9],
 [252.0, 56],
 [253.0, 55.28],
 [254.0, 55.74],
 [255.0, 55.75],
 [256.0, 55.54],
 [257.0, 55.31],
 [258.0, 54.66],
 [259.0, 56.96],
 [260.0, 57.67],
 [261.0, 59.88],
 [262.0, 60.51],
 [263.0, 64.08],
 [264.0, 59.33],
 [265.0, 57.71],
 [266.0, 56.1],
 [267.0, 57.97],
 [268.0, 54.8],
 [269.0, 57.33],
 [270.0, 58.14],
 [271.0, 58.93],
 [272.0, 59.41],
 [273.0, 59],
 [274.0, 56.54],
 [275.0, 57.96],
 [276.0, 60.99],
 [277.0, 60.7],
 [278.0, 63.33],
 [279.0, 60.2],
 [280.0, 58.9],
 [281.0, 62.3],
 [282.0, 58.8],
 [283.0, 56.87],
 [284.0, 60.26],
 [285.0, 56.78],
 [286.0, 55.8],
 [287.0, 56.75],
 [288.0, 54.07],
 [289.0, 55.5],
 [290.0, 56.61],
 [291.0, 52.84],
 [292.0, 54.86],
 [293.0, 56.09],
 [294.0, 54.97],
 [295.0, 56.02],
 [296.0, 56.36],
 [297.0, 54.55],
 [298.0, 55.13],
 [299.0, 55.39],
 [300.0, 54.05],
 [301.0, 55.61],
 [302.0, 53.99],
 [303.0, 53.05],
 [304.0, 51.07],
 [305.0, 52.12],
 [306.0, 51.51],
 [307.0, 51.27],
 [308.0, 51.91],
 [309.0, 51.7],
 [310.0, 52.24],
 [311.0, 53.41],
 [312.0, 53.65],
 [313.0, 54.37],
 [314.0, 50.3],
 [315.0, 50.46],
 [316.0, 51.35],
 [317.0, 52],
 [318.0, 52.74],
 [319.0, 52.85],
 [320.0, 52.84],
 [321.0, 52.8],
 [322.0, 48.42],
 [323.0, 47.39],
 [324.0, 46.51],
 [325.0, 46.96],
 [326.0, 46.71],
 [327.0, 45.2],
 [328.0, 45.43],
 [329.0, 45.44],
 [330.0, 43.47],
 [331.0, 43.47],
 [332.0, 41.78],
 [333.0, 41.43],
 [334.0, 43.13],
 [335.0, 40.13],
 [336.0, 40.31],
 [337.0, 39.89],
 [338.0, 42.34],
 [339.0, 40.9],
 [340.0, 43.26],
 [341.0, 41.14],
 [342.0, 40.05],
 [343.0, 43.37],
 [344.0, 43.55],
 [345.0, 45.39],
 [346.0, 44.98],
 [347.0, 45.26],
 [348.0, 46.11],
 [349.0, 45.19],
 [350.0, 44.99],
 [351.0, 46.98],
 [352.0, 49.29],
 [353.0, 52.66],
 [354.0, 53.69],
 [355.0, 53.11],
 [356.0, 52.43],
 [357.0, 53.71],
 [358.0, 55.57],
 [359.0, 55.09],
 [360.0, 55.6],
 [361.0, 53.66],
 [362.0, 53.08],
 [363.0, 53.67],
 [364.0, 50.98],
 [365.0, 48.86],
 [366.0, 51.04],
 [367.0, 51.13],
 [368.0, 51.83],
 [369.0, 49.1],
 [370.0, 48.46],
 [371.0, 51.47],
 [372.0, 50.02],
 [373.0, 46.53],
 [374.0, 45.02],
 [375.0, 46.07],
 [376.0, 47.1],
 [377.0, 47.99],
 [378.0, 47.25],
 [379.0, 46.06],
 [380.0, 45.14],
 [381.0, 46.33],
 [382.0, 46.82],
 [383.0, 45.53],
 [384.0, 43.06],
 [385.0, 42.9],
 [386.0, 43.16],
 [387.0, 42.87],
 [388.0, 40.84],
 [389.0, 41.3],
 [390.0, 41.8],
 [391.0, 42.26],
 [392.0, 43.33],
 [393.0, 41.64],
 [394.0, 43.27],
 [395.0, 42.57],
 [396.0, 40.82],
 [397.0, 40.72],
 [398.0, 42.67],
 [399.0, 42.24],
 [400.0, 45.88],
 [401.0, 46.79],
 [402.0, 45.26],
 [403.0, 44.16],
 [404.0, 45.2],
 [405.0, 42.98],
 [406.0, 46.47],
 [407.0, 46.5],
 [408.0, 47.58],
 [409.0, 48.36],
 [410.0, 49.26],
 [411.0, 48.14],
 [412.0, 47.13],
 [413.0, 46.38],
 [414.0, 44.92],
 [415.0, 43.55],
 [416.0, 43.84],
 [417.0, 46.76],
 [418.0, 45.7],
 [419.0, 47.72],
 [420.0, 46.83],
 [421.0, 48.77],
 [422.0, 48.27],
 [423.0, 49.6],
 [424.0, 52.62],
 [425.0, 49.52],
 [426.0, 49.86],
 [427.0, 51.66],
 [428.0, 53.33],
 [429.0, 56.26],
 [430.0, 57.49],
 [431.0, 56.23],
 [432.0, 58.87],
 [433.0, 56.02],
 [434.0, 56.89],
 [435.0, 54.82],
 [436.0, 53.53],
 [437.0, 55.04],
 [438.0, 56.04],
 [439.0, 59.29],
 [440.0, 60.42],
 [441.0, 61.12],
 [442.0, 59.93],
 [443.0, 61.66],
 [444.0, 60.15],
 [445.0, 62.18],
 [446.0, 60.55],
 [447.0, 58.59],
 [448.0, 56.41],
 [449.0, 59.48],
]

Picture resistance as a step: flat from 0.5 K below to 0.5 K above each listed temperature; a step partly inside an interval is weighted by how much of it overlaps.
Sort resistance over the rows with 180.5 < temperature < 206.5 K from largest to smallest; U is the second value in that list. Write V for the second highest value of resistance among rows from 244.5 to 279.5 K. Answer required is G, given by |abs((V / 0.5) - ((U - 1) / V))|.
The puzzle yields 126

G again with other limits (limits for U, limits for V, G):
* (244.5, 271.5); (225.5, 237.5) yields 134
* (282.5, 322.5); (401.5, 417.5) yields 96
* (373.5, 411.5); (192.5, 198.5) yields 137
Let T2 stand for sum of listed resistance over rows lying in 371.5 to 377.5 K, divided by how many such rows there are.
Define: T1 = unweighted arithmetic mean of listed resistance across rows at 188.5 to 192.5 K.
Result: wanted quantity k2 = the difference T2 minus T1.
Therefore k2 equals -16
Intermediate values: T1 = 62.7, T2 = 47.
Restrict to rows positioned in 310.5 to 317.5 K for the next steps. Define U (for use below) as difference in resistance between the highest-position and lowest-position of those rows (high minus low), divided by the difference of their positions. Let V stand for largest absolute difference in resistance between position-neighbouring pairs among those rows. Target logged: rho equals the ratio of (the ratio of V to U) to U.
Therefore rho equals 74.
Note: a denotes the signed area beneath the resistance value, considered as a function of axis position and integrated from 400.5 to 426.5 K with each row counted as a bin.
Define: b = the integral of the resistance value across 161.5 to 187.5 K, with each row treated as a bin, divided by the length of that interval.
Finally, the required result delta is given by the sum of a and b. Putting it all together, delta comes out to 1275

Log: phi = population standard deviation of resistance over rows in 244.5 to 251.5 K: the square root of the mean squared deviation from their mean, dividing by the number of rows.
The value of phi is 1.7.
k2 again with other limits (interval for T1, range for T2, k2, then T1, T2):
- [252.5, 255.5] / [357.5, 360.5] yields 0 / 55.6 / 55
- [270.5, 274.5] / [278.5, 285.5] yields 1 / 58.5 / 59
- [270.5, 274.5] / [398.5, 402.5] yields -13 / 58.5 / 45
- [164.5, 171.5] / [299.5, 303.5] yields 4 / 49.7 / 54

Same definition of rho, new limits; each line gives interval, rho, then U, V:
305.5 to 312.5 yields 9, 0.4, 1.2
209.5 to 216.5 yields 2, 1.5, 4.1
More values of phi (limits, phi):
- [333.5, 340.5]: 1.3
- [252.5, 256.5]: 0.2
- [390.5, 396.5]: 0.9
